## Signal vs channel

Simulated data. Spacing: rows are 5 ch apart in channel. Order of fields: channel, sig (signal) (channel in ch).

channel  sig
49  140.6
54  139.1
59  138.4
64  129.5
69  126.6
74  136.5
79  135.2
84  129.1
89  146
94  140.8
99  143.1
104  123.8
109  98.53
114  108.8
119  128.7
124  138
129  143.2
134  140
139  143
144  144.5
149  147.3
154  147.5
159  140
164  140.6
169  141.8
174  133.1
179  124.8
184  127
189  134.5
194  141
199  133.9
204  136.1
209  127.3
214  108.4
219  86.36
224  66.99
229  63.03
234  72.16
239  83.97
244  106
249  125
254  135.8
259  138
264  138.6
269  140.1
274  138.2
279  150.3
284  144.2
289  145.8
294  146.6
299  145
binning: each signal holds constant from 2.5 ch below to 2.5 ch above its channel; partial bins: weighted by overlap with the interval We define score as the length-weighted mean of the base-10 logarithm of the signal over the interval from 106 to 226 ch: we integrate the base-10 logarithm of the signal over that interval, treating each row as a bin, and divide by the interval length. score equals 2.10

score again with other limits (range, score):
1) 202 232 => 1.97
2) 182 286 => 2.06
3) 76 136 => 2.12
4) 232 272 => 2.06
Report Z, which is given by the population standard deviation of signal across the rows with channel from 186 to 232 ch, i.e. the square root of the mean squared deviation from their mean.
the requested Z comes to 29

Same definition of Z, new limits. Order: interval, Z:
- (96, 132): 16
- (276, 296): 2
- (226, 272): 29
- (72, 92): 6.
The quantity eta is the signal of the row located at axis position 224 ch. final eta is 66.99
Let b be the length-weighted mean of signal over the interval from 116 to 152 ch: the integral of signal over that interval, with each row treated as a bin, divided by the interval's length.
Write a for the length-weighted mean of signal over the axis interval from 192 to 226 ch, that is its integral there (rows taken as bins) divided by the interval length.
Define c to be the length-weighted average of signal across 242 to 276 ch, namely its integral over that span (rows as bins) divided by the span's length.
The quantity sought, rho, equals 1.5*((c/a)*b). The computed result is 242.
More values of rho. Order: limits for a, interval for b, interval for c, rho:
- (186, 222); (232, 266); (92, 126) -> 175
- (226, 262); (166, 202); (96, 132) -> 246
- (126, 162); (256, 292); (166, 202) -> 199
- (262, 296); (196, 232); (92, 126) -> 136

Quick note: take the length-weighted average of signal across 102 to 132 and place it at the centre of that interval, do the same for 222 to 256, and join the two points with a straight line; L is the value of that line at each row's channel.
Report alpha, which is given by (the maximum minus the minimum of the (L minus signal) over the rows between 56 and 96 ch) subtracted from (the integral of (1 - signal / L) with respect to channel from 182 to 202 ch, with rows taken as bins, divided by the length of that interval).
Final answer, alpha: -25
